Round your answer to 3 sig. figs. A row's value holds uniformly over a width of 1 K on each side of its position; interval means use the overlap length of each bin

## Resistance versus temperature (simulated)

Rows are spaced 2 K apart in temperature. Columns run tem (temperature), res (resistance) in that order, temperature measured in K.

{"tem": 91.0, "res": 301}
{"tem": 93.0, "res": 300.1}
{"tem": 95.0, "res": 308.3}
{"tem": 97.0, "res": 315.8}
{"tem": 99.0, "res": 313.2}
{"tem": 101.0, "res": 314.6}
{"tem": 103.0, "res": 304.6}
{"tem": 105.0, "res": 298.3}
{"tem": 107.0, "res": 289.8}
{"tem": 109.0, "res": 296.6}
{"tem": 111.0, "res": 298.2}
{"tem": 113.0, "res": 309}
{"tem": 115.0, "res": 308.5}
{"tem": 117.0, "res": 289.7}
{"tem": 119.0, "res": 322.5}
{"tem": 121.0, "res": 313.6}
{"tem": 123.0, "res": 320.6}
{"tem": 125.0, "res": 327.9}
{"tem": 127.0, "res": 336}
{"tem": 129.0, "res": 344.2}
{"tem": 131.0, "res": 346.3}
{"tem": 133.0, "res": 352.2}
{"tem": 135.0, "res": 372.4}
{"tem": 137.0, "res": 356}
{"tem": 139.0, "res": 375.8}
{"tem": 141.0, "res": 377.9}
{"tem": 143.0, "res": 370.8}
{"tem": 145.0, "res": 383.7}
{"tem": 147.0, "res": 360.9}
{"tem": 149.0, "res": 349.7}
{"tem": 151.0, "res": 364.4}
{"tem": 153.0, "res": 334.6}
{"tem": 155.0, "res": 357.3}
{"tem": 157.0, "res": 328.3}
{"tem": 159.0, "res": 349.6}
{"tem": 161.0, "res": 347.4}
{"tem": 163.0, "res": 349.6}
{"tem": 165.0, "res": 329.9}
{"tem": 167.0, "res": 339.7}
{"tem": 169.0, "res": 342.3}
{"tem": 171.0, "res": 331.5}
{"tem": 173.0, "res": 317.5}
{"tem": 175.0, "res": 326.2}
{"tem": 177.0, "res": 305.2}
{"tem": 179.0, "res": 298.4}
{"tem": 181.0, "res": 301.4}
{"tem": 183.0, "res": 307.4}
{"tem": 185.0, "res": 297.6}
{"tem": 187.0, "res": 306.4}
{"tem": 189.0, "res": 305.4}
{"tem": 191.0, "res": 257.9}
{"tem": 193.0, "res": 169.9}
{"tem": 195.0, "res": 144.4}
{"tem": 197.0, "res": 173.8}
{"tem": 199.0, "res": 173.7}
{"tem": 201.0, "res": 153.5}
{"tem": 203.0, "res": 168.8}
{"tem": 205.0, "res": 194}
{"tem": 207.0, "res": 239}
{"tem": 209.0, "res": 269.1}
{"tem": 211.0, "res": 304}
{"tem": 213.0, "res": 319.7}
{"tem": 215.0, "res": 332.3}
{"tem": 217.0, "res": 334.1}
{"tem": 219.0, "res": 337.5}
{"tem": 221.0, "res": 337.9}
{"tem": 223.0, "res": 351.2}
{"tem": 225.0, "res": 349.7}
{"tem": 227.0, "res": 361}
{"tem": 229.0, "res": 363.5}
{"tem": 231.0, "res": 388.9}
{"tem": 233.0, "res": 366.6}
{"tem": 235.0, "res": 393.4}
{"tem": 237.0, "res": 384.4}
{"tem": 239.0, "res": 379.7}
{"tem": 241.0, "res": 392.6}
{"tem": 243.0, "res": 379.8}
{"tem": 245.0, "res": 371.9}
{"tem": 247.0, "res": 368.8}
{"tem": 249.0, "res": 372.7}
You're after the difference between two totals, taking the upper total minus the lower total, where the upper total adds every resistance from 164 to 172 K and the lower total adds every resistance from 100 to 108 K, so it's 136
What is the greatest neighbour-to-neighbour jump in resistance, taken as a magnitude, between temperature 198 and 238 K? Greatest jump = 45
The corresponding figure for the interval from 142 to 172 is 30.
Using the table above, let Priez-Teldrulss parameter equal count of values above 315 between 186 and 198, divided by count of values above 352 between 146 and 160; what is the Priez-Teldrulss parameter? 0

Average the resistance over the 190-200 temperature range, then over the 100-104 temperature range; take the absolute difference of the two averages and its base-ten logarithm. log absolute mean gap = 2.1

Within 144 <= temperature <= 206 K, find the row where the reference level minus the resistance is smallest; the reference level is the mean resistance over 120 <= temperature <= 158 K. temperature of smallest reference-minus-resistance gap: 145.0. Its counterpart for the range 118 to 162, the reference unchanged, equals 145.0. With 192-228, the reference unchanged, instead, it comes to 227.0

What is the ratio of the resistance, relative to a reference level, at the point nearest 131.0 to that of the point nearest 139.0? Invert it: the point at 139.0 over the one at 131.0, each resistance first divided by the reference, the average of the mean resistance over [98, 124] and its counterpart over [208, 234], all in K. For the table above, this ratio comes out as 1.09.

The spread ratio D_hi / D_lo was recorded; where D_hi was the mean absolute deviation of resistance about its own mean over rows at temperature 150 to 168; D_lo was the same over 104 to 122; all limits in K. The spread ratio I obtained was 1.1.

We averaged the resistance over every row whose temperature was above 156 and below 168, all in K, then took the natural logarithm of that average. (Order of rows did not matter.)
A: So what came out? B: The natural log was 5.83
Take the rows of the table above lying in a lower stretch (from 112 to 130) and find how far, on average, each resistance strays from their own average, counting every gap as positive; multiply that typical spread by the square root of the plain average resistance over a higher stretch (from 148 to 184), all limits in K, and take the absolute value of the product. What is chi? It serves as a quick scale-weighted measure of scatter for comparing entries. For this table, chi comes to 225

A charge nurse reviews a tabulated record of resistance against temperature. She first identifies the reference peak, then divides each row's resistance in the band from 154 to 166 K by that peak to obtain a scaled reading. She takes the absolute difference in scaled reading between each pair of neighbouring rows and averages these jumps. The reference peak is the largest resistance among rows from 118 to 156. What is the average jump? 0.039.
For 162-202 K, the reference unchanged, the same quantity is 0.046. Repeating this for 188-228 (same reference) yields 0.058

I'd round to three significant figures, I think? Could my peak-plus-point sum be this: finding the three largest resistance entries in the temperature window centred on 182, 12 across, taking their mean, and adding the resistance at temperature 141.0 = 684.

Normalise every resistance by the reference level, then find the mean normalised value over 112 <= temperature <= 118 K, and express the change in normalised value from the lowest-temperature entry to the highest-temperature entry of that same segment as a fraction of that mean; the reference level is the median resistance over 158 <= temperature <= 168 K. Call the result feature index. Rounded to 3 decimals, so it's -0.064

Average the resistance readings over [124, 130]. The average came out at 336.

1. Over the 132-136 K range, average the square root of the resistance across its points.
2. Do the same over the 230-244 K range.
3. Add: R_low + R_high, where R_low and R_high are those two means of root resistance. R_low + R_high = 38.6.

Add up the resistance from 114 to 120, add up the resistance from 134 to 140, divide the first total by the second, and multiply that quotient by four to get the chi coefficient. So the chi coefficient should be 3.3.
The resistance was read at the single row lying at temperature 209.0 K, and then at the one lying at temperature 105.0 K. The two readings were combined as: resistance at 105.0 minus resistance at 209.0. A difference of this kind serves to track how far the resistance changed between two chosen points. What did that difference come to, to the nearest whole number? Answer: 29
